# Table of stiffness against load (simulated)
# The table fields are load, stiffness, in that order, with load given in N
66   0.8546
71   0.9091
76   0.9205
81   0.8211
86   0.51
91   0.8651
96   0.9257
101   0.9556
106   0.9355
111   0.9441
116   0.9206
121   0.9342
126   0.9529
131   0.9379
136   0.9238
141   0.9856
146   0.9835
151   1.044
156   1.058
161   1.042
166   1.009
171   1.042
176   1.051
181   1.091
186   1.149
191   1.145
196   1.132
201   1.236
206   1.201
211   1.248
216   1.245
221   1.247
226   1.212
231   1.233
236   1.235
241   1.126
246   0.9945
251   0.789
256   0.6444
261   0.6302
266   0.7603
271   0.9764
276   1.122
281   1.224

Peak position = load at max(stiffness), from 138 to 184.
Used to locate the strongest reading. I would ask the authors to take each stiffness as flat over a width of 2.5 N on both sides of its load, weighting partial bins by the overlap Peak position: 181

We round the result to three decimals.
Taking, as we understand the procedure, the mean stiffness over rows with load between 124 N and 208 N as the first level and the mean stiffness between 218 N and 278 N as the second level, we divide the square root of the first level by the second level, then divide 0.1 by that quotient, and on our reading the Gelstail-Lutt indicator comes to 0.097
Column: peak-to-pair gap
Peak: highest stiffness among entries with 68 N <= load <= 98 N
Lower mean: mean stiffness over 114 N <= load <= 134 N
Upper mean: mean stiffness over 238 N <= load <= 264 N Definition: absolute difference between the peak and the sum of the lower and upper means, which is 0.85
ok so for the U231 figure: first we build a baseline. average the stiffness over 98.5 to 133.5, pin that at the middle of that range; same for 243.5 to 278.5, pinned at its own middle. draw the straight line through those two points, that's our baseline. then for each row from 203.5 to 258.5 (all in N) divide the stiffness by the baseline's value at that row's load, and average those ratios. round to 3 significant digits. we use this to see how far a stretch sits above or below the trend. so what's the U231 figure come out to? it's 1.28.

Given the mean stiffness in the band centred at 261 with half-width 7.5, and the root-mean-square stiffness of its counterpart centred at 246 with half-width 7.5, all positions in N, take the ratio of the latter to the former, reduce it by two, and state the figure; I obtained -0.56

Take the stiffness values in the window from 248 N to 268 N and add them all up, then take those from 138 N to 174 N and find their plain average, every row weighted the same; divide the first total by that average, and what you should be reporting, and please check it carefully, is 2.8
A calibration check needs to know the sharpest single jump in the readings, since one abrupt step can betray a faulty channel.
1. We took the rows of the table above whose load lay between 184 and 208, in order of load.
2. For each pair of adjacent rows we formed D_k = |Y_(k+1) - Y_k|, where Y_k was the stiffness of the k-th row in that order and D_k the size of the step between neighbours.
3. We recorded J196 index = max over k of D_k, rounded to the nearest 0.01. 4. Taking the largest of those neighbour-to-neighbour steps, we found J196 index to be 0.10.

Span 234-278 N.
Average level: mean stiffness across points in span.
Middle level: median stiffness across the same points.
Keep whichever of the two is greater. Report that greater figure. 0.98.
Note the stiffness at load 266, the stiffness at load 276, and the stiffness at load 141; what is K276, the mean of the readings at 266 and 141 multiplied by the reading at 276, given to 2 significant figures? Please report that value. 0.98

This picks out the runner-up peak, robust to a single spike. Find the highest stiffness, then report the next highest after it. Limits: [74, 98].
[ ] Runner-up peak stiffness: 0.9205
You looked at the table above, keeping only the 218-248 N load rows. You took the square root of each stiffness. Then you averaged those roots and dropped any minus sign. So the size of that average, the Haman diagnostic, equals 1.08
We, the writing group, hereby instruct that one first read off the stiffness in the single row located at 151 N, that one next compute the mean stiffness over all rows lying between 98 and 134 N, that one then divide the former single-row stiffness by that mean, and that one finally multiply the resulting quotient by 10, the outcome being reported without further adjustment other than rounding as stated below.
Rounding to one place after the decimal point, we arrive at 11.1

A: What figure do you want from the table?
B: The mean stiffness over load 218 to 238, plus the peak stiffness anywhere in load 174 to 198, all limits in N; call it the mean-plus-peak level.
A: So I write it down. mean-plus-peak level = 2.4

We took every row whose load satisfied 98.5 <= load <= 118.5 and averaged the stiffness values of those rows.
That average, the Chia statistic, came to 0.94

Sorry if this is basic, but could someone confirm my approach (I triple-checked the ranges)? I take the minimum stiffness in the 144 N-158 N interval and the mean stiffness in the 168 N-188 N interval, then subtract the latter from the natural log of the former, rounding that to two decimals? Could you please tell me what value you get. -1.10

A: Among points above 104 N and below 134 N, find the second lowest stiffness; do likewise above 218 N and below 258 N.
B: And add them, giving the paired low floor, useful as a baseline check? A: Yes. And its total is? 1.72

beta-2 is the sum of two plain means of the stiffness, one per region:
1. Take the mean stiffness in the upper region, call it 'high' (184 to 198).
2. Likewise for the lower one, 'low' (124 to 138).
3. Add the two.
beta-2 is 2.1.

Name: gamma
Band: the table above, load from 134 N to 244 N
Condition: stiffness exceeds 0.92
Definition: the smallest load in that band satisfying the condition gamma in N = 136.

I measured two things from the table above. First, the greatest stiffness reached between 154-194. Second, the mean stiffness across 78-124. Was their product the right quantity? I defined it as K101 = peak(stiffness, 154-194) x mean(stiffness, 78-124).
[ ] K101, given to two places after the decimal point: 1.00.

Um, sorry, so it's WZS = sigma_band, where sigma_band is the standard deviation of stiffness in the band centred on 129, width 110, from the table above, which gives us 0.12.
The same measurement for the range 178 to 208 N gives 0.05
